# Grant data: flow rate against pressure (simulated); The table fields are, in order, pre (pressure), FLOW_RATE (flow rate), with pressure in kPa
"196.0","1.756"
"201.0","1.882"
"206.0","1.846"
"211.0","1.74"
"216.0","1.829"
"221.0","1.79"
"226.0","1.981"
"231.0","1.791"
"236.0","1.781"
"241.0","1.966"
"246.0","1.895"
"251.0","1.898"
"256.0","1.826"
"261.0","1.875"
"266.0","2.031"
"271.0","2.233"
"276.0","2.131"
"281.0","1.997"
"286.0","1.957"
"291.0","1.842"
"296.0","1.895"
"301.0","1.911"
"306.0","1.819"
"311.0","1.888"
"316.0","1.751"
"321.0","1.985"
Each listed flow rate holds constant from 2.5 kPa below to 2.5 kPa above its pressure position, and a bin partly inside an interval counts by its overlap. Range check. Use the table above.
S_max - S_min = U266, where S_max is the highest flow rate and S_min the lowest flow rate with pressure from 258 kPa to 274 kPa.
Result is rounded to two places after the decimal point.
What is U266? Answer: 0.36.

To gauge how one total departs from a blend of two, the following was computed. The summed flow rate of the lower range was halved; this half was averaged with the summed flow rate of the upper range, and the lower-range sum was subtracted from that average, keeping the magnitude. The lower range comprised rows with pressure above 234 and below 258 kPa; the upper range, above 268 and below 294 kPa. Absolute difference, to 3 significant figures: 1.94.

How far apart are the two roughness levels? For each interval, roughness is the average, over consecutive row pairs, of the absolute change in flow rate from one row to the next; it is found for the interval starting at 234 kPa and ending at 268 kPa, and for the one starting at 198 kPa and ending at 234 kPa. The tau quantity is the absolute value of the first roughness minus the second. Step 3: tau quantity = 0.019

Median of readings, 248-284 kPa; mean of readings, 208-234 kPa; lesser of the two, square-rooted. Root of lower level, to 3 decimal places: 1.351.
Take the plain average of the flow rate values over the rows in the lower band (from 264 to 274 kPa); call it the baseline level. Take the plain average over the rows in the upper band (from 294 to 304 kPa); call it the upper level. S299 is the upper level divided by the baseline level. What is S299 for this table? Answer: 0.89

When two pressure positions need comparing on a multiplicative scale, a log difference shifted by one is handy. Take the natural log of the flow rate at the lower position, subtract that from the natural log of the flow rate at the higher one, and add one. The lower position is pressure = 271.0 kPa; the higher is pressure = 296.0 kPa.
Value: 0.84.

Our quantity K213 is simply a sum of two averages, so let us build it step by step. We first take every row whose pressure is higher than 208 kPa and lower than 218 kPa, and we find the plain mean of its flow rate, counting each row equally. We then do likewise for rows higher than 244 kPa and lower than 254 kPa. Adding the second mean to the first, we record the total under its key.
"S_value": 3.68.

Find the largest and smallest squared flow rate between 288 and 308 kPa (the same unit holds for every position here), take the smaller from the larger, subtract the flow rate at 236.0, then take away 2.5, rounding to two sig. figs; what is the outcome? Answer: -3.9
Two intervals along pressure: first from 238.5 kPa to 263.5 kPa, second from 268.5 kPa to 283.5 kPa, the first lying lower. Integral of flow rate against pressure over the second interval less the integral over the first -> -15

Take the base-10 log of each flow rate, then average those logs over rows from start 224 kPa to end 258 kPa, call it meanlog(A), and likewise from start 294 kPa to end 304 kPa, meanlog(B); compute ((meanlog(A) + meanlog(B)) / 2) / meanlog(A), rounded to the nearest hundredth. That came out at 1.01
